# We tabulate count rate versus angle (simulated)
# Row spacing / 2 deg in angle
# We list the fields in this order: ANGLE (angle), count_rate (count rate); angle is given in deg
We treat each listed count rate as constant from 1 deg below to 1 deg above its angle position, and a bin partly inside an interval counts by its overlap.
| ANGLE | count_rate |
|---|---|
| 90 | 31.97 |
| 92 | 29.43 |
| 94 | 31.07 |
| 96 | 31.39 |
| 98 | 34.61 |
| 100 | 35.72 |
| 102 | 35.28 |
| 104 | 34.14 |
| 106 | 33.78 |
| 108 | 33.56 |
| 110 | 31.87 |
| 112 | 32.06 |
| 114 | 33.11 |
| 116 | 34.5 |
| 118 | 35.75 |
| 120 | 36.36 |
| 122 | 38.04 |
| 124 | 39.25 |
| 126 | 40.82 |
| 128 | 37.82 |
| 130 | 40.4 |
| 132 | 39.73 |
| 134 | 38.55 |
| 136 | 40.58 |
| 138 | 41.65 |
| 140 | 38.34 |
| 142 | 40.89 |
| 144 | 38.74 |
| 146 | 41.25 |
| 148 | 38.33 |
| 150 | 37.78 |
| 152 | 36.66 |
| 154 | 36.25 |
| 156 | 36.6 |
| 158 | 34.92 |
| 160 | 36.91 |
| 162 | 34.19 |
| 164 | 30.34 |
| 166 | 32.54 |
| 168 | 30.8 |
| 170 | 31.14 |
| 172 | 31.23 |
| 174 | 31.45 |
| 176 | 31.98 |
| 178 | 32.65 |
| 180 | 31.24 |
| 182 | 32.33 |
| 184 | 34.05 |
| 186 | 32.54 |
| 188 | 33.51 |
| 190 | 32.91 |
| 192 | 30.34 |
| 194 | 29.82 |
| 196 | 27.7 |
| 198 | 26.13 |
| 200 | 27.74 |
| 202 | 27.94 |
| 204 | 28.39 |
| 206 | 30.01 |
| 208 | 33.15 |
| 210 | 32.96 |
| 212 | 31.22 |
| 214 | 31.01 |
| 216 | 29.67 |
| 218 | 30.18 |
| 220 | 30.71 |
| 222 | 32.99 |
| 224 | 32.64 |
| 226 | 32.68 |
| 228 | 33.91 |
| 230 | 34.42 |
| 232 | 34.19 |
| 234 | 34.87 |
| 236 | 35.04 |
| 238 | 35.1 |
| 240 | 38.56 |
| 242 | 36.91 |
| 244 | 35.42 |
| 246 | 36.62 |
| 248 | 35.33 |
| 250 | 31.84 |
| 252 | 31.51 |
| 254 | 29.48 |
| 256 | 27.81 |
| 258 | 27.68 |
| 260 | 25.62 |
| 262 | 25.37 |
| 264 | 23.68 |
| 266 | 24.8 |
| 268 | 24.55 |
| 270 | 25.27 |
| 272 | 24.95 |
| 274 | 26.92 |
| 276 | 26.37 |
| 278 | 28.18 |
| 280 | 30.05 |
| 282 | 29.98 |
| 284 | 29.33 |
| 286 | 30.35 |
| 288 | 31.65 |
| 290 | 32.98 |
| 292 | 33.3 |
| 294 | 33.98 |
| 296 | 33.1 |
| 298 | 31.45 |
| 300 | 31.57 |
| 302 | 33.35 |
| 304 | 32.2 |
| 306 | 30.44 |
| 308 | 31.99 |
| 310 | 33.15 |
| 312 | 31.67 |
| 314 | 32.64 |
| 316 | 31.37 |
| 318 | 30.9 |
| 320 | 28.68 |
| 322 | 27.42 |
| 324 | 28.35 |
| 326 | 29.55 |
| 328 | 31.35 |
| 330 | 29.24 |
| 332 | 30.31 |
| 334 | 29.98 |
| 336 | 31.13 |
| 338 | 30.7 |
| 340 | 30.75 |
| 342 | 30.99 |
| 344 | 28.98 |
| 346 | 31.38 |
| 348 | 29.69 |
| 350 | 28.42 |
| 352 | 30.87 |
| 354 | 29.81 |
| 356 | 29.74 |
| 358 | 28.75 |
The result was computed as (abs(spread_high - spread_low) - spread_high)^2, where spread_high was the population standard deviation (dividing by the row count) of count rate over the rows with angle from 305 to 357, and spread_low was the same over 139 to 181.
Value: 0.5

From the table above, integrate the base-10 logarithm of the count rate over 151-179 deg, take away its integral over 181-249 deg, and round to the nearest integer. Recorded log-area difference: -60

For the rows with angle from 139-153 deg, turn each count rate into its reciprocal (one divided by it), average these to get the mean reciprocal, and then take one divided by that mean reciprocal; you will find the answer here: 38.8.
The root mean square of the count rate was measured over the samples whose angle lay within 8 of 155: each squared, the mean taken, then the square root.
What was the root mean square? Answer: 36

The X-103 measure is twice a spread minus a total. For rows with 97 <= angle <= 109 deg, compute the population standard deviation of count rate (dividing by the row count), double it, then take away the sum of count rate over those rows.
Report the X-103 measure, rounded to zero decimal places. -206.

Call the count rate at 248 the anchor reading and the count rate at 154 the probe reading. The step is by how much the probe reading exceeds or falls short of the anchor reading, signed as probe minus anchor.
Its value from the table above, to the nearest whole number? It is 1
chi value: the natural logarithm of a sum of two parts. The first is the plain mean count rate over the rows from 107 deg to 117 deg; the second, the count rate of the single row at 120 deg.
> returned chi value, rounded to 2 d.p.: 4.24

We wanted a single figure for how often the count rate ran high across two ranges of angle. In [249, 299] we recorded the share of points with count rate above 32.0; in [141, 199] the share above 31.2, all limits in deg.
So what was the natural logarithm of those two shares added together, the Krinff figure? -0.1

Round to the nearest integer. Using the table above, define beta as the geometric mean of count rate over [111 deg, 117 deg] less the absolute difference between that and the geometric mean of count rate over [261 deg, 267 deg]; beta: 25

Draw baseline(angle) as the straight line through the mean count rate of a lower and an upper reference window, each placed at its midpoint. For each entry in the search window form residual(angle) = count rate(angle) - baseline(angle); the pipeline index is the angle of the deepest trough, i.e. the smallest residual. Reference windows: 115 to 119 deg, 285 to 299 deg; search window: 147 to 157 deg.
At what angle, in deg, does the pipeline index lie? 154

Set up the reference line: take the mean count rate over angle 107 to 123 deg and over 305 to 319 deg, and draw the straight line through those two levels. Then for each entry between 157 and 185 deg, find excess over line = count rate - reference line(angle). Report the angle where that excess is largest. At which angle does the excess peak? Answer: 160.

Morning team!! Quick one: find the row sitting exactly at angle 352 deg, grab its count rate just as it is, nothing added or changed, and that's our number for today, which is 30.87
